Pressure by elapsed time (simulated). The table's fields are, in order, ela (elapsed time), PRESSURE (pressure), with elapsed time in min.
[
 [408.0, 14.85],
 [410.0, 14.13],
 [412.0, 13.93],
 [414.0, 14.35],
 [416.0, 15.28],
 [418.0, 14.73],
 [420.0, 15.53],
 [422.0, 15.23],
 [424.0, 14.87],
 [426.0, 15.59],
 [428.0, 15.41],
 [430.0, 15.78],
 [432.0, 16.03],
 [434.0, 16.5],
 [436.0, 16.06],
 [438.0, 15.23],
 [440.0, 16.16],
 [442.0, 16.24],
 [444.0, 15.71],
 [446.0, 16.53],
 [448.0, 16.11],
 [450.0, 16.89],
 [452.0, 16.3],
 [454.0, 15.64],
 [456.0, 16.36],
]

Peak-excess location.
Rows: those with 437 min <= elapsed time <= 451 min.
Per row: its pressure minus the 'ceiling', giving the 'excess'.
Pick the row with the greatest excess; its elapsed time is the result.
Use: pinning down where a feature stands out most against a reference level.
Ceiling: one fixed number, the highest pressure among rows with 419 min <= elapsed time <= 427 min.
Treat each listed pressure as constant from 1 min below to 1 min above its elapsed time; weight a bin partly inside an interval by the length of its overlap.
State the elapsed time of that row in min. 450.0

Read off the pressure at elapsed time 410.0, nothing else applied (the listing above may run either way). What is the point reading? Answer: 14.13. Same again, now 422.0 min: 15.23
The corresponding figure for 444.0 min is 15.71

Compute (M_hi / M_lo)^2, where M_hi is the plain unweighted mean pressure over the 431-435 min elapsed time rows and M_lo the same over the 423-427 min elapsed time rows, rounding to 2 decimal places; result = 1.14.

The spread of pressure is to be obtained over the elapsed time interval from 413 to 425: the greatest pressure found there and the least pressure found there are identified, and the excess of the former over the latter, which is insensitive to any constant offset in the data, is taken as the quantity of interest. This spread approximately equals 1.18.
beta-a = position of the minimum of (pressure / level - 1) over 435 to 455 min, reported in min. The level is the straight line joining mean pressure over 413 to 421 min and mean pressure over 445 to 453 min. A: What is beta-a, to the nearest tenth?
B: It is 454.0 min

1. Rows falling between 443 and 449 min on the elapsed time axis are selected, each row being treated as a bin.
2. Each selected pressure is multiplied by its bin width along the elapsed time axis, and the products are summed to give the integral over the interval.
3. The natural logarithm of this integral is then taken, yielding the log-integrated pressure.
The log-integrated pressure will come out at 4.6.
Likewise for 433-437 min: 4.2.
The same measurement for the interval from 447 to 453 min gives 4.6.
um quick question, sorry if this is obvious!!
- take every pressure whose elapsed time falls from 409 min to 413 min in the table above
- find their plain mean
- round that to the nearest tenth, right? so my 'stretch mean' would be 14.0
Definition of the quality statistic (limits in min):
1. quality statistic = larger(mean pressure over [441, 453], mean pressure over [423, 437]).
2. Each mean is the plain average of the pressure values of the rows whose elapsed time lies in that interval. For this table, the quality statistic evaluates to 16.3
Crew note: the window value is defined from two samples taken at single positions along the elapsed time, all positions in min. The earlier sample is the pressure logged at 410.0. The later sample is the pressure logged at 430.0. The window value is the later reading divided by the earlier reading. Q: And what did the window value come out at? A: 1.117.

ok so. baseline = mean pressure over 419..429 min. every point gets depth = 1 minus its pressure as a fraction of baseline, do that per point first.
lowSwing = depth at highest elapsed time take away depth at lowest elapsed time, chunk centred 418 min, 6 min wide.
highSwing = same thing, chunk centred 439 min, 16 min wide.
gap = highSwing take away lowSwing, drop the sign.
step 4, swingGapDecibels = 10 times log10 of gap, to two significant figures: -18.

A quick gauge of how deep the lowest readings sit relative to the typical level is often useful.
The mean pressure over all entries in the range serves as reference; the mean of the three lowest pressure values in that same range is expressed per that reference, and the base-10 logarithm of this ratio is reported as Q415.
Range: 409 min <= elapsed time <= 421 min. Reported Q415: -0.0157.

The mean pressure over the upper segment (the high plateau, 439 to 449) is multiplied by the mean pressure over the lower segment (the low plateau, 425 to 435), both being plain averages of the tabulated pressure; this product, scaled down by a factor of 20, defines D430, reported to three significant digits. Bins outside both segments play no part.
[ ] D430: 12.8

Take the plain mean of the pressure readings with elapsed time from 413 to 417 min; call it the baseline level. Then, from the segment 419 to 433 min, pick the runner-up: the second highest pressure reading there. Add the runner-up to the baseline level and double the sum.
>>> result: 61.2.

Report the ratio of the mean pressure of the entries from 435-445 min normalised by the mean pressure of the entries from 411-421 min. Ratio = 1.08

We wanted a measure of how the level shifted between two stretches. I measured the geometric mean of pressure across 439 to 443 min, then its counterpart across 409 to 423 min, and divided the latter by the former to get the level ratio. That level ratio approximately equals 0.909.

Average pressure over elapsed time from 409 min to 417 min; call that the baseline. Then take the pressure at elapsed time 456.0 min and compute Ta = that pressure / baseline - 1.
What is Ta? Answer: 0.13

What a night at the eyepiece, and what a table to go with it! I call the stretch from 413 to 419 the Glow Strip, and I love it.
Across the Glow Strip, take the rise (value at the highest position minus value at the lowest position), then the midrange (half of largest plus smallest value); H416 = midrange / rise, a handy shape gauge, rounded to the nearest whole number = 39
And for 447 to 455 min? -35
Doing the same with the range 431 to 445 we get -50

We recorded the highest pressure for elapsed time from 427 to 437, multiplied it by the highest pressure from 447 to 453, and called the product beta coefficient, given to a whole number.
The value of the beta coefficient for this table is 279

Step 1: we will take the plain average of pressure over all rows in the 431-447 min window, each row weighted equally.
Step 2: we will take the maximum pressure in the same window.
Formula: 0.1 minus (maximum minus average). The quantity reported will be -0.37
